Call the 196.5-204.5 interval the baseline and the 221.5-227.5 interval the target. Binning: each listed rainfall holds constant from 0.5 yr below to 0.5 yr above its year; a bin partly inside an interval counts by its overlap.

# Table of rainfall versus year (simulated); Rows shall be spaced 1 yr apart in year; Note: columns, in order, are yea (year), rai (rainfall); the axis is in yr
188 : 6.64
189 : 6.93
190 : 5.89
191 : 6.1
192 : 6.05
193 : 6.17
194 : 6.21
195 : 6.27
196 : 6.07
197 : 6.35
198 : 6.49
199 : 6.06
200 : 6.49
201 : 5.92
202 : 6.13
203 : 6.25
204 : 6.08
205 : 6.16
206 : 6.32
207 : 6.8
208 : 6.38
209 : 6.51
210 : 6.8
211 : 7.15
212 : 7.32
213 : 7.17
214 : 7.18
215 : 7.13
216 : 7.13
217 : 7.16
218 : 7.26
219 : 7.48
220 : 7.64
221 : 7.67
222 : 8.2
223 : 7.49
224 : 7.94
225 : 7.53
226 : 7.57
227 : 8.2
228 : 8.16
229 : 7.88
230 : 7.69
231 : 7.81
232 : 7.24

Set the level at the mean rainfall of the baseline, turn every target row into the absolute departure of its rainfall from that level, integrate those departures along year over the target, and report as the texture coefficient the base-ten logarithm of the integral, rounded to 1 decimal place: 1.0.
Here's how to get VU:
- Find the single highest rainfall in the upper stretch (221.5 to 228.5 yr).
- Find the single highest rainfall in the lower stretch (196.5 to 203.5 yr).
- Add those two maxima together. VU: 14.7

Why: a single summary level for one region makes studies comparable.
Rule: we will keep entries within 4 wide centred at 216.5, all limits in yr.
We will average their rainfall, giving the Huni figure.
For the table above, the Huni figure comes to 7.17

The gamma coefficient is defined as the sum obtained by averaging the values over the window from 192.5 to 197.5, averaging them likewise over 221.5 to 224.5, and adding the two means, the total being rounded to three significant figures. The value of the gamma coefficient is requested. 14.1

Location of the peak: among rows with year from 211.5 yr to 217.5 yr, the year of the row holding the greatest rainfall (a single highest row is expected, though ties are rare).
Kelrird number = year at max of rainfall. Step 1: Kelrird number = 212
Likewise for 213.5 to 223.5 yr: 222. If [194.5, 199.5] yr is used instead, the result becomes 198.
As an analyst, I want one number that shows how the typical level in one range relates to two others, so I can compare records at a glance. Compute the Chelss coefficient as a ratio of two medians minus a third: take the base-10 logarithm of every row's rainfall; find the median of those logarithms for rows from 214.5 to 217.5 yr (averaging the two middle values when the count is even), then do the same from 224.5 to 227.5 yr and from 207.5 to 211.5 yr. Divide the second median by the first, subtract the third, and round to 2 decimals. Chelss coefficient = 0.21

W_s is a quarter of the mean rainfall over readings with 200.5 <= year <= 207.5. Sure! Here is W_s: 1.56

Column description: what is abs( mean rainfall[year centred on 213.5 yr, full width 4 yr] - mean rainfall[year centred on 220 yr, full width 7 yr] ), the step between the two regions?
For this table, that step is 0.4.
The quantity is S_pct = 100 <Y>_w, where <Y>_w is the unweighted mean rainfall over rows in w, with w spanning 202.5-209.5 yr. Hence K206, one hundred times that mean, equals 636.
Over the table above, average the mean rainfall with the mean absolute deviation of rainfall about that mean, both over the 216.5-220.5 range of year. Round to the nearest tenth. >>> 3.8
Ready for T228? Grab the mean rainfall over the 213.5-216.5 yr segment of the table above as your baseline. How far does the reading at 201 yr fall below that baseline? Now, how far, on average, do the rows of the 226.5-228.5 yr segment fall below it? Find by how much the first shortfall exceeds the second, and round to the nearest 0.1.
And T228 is 2.3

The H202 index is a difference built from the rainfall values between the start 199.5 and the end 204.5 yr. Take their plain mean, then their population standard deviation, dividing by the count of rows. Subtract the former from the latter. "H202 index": -6.0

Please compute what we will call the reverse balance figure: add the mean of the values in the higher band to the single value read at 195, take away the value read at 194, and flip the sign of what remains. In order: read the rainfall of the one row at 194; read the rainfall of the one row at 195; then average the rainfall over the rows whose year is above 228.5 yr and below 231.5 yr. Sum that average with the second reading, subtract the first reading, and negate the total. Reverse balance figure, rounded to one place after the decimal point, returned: -7.9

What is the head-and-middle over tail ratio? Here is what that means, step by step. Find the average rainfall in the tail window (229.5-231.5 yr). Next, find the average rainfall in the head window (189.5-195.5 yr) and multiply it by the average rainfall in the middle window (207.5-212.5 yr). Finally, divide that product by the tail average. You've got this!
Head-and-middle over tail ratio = 5.4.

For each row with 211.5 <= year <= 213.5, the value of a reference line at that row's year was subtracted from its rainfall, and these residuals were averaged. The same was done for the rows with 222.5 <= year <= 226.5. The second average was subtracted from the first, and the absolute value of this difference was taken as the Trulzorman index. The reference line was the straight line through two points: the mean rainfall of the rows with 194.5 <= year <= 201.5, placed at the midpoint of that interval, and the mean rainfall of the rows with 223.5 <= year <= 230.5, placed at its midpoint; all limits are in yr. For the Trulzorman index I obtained 0.28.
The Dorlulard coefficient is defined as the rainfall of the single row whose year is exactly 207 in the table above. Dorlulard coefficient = 6.8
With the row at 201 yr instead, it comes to 5.92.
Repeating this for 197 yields 6.35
